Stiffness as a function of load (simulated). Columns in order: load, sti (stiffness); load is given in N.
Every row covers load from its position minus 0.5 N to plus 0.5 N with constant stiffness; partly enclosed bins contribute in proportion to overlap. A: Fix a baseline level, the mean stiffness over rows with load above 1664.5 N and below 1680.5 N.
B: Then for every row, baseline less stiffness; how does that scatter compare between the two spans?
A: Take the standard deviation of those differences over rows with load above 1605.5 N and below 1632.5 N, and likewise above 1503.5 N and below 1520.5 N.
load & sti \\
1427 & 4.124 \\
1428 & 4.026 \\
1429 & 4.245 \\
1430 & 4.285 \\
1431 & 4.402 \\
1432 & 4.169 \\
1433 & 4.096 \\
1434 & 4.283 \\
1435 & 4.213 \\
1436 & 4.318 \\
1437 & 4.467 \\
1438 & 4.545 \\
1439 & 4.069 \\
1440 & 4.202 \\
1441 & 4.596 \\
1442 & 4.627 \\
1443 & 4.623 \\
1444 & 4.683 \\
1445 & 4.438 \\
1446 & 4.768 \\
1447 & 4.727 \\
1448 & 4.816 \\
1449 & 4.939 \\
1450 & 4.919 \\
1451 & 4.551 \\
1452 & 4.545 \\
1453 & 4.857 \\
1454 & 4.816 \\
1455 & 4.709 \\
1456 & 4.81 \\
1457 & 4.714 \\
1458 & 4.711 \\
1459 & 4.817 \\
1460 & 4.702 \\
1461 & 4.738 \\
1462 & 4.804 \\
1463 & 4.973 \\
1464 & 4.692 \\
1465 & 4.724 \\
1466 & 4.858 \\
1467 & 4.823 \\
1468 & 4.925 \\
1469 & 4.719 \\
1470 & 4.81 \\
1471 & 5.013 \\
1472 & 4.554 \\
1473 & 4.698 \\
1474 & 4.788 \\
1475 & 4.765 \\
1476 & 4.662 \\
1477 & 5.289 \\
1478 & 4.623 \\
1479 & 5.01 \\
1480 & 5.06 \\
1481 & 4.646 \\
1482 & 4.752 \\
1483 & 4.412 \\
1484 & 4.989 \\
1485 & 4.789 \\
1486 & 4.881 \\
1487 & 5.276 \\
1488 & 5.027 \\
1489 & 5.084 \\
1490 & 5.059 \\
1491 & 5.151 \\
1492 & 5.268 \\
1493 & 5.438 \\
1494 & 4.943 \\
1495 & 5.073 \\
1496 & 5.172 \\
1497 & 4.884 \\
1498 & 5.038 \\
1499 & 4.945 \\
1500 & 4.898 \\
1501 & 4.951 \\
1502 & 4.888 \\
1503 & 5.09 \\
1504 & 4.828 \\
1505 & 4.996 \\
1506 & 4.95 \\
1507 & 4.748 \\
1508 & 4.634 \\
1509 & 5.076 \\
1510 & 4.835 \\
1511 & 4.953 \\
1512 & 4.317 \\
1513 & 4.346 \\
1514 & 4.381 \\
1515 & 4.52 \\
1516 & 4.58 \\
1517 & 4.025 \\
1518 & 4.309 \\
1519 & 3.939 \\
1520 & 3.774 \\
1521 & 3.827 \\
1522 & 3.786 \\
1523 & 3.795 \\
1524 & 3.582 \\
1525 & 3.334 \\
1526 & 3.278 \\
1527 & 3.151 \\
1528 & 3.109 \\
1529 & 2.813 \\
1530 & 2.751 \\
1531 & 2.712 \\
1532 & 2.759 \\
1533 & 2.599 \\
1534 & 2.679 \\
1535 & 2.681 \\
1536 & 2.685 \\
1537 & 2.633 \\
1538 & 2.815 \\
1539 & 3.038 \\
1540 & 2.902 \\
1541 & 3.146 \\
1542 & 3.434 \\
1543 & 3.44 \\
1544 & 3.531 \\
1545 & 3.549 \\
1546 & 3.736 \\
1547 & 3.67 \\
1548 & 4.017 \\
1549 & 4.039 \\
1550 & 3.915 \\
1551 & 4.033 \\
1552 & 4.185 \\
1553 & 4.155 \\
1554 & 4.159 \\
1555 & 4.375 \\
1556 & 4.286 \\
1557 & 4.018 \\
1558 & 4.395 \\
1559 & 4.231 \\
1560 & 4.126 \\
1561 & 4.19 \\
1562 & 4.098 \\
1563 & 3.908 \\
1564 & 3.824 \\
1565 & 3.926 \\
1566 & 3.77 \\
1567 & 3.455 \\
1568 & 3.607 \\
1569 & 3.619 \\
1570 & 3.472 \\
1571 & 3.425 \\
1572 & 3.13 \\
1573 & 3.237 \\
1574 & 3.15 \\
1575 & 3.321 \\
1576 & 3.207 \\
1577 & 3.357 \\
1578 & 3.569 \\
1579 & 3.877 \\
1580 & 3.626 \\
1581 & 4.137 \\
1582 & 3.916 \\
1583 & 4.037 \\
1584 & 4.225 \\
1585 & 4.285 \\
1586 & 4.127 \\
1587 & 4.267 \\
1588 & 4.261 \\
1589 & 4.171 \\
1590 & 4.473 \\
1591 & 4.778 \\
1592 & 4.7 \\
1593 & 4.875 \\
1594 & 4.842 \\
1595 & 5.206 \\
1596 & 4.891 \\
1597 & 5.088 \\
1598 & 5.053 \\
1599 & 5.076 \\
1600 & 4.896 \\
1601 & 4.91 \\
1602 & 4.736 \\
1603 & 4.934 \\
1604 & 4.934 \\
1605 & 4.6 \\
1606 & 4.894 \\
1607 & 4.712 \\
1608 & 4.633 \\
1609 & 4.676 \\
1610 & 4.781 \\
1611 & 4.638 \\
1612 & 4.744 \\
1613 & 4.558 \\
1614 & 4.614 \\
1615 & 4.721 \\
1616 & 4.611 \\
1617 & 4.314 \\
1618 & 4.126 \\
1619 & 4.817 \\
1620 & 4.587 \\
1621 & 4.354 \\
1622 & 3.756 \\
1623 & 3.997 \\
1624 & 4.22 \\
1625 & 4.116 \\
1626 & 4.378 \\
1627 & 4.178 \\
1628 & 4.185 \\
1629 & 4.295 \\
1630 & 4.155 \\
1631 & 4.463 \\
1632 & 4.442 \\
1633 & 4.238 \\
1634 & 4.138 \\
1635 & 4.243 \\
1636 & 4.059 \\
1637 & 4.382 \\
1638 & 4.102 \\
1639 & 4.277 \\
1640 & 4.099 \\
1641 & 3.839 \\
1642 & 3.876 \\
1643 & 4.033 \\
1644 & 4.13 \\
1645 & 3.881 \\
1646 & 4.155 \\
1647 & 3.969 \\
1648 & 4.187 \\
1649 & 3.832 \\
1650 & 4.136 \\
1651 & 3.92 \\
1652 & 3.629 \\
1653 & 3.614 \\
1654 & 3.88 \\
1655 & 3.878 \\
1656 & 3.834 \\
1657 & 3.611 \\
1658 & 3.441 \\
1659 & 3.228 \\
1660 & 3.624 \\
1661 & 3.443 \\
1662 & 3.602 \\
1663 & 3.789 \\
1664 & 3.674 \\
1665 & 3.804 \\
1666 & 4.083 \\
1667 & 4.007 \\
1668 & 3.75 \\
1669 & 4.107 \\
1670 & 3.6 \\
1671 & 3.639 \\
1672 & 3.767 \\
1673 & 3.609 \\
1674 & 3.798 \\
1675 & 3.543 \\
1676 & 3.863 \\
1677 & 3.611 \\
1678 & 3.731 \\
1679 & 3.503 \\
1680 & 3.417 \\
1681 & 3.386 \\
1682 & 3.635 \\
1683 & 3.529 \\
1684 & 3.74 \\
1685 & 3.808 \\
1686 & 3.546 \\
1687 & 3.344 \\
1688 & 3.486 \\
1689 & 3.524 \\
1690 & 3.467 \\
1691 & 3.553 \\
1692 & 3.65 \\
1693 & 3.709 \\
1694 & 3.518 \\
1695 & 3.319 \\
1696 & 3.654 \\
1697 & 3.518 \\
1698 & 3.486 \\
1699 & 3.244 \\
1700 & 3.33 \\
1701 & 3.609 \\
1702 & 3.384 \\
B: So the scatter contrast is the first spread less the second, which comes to -0.10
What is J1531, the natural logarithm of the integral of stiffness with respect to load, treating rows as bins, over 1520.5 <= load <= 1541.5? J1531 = 4.2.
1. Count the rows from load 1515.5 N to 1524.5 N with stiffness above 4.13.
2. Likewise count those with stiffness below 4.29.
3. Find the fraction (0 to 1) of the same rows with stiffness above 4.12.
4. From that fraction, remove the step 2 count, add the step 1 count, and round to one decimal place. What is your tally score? -4.8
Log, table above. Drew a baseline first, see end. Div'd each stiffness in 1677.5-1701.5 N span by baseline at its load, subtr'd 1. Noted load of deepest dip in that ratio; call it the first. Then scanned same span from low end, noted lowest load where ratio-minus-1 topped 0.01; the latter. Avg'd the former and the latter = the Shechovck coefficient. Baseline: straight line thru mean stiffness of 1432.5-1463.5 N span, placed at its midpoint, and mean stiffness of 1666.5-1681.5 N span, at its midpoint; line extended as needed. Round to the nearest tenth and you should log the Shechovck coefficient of 1688.5 N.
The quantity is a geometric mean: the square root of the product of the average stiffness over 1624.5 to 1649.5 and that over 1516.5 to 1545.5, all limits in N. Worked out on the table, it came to 3.7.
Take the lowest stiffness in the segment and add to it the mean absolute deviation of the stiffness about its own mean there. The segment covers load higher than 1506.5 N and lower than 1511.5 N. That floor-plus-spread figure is 4.77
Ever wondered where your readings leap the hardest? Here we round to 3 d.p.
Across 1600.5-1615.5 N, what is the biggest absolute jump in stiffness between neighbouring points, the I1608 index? 0.334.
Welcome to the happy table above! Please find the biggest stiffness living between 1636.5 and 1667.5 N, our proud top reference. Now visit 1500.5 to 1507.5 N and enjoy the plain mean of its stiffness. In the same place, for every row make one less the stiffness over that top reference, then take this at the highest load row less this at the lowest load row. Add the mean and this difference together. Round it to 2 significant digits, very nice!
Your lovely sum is 5.0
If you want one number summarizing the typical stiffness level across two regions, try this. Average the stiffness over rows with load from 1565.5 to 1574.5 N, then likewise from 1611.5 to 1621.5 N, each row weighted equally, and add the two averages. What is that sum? 8.0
